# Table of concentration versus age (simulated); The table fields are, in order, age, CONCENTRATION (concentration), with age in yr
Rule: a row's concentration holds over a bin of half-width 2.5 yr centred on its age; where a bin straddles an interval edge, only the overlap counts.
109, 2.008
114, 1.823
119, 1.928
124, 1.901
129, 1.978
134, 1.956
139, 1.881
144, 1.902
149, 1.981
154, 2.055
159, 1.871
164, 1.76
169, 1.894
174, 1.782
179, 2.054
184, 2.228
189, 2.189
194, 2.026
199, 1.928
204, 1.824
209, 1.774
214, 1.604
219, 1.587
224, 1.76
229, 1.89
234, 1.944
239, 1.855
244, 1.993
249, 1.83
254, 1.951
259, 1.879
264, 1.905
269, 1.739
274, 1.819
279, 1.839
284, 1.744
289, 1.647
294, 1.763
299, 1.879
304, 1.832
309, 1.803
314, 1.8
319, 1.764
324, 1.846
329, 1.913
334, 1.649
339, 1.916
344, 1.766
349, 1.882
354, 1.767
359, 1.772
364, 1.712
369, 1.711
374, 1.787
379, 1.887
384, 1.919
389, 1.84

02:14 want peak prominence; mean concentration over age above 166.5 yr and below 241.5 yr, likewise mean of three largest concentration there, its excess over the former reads 0.27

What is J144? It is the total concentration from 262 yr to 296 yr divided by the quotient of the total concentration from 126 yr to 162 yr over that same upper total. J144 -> 11.39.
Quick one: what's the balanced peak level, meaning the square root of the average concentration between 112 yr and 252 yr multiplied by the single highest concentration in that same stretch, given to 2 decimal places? 2.06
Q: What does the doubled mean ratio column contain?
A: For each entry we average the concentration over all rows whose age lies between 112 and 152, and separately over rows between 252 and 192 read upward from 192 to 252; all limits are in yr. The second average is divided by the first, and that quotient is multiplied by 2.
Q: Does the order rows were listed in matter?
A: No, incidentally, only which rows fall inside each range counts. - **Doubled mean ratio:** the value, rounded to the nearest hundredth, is 1.91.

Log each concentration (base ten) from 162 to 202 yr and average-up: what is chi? 0.296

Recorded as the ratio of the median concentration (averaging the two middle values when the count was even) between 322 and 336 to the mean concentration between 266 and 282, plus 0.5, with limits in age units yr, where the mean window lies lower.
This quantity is 1.53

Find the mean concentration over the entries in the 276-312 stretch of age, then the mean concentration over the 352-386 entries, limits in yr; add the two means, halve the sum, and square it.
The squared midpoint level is 3.2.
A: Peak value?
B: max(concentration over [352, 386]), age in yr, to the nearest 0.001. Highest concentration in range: 1.919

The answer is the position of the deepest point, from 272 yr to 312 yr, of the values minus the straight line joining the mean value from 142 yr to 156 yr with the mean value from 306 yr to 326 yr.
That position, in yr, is 289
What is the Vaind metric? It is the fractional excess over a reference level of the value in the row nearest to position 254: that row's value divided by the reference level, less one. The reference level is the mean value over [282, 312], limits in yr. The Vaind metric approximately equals 0.10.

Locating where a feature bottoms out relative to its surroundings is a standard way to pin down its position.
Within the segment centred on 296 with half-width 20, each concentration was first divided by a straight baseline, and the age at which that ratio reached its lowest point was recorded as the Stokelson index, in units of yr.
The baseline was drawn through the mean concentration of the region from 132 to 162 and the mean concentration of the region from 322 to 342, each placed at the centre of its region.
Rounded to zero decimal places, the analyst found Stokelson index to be 289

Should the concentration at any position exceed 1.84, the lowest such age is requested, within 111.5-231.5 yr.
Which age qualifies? 119 yr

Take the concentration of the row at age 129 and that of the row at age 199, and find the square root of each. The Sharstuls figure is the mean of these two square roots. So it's 1.40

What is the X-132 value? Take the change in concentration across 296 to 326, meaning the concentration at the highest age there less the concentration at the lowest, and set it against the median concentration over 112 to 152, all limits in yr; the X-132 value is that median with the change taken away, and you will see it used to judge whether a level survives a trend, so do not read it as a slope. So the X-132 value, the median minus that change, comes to 1.95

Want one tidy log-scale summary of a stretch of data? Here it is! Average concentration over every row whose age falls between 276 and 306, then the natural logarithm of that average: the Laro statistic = 0.579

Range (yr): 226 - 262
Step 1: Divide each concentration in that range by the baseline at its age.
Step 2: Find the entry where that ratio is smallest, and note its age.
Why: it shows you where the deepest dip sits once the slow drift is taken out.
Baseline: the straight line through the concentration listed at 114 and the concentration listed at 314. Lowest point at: 249 yr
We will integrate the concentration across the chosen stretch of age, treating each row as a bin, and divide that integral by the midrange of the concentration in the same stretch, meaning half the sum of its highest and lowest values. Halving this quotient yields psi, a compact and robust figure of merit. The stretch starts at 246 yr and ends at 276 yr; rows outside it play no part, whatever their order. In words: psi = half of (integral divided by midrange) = 15.1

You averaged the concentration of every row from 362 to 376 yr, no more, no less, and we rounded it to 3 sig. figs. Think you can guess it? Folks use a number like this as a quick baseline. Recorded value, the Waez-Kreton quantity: 1.74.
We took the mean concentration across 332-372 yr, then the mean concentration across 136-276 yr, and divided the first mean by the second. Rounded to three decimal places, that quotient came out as 0.938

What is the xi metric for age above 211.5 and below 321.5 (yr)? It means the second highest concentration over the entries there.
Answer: 1.951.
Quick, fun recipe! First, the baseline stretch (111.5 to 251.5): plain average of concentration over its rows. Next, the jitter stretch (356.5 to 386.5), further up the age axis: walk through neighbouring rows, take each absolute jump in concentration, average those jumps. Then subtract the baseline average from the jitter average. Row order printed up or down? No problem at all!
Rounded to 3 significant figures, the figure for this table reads -1.85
